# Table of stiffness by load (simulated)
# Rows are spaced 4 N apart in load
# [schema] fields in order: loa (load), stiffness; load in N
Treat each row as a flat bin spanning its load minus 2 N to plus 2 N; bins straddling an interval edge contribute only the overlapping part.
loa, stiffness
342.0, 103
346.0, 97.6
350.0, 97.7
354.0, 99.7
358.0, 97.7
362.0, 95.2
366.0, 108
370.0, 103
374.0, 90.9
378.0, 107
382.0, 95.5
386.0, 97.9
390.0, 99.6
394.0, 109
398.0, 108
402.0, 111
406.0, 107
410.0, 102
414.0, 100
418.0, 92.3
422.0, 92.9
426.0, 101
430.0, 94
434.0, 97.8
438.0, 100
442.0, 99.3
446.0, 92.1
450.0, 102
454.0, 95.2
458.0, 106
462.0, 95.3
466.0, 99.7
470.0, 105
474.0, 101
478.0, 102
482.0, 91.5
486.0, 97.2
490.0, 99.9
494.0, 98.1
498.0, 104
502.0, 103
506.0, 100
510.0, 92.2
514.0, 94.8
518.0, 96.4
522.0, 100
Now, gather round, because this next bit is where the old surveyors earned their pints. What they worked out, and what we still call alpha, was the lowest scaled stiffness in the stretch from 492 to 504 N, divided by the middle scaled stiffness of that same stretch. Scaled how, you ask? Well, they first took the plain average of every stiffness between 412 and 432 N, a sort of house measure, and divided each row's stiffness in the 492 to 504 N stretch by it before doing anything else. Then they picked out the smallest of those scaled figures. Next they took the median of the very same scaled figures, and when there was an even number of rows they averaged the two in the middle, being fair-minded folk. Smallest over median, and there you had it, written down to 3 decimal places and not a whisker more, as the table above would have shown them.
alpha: 0.952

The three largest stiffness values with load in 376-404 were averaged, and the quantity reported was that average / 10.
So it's 10.9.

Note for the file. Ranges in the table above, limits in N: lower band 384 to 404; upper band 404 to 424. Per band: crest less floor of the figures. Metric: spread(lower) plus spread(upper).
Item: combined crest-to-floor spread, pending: 28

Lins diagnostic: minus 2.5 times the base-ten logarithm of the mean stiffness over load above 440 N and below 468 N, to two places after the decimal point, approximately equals -4.98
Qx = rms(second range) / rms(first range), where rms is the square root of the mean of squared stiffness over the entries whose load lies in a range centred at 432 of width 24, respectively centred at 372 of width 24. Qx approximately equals 0.974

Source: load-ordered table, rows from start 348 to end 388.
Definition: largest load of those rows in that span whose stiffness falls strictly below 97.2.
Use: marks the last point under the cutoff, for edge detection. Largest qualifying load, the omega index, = 382.0 N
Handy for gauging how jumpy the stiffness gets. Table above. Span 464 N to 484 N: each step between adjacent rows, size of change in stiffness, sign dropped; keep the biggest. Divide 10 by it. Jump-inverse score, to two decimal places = 0.95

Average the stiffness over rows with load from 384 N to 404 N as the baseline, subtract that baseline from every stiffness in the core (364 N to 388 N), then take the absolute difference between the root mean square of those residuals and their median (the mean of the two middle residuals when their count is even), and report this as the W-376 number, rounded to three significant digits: 12.4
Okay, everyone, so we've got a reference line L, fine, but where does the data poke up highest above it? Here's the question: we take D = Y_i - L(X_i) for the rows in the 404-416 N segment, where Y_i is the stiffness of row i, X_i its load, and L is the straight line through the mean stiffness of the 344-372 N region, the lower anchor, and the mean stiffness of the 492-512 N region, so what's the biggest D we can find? 7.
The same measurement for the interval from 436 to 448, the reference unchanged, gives 0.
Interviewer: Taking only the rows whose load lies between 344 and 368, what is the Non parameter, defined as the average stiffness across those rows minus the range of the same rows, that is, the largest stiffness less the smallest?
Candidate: 86.5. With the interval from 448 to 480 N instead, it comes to 90.0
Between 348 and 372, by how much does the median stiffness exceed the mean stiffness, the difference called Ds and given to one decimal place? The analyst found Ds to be -1.5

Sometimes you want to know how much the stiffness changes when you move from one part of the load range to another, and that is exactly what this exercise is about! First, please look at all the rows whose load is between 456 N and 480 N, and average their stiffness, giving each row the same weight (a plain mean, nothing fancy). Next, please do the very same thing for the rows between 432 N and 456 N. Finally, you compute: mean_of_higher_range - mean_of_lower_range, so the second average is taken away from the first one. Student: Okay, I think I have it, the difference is 4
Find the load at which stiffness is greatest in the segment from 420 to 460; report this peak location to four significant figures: 458.0 N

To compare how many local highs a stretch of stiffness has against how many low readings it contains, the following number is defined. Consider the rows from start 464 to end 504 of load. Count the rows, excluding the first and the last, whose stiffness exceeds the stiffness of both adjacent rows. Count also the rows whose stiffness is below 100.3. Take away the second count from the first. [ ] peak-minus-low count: -1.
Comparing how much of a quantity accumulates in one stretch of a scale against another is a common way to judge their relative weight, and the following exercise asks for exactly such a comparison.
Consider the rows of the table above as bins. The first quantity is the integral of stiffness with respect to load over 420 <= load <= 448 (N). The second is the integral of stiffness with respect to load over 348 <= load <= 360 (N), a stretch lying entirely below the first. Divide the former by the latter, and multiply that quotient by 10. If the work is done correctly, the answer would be 22.9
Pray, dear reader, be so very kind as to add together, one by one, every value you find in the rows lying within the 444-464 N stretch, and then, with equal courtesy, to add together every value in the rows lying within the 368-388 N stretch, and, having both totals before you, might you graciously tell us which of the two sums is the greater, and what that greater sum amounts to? 494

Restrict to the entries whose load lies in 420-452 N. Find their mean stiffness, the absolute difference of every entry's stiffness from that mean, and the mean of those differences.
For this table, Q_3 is 3.3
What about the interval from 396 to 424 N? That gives 5.8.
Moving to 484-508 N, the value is 2.1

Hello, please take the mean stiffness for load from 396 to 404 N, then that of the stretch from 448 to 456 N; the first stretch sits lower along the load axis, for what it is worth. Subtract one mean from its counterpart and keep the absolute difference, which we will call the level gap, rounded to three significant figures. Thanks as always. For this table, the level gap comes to 10.9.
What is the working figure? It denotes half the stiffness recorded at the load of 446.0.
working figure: 46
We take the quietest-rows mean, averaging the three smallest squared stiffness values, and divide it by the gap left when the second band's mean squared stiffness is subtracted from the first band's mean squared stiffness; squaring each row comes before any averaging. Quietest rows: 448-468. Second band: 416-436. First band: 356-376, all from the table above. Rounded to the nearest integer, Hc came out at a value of 14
